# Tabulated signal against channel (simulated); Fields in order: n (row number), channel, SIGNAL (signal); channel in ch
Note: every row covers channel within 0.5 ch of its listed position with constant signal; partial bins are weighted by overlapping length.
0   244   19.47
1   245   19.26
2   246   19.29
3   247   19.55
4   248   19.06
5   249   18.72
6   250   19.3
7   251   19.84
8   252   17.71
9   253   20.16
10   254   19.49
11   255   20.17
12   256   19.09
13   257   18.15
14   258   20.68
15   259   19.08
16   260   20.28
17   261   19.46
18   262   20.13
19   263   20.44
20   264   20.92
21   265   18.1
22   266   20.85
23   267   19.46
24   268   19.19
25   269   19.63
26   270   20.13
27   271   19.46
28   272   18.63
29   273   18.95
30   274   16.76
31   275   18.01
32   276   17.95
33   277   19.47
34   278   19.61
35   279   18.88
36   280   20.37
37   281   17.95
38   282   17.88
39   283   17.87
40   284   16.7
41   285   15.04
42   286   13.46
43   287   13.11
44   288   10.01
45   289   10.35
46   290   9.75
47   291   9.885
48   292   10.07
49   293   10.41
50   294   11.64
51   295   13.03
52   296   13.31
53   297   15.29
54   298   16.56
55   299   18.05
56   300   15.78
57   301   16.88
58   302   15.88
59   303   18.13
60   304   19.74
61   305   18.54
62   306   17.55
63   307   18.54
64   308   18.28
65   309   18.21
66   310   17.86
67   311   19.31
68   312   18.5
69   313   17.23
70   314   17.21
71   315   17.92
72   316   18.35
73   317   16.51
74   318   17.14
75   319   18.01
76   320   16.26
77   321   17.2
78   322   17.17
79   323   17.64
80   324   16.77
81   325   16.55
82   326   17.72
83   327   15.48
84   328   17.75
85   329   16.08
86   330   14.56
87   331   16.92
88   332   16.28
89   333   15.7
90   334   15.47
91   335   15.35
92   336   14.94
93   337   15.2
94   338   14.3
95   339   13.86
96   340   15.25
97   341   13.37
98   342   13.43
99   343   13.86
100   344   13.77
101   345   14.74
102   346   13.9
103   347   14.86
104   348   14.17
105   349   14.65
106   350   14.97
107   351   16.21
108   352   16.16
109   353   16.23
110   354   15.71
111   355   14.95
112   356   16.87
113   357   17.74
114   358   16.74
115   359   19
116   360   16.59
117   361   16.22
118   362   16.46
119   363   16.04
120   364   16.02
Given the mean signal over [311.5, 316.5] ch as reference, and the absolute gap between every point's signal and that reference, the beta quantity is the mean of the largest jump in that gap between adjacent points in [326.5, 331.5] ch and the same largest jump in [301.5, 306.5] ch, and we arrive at 2.0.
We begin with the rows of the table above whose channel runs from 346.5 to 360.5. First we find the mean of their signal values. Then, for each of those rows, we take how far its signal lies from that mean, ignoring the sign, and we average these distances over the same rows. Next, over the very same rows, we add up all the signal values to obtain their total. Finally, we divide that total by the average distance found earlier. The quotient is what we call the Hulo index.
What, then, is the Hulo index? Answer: 223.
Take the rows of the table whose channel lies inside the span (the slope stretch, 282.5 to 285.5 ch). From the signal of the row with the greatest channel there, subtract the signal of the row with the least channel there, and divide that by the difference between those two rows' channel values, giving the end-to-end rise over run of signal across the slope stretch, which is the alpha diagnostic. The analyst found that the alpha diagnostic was -1.4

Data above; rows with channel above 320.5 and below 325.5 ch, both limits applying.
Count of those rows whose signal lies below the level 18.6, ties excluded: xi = 5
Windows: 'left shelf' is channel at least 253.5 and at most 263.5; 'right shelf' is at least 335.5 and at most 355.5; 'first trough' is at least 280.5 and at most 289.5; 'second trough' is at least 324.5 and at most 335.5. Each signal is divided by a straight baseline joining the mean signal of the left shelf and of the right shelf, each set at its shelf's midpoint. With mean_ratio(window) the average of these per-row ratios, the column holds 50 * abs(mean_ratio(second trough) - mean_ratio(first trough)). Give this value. 11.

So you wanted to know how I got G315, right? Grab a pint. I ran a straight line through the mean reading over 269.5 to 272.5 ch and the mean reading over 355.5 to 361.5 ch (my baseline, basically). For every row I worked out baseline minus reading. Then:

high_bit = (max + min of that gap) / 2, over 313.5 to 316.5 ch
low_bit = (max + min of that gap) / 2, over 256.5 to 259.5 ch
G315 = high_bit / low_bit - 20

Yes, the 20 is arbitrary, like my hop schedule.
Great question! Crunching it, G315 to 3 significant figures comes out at -18.5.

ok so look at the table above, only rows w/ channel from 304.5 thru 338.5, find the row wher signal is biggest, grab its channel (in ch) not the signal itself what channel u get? 311 ch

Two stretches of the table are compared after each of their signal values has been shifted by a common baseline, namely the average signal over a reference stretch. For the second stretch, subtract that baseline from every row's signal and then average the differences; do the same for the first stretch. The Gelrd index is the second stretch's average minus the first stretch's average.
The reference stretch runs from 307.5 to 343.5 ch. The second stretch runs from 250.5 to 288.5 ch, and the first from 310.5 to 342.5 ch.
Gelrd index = 2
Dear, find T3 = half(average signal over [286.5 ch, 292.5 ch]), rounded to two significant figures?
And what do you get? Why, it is 5.3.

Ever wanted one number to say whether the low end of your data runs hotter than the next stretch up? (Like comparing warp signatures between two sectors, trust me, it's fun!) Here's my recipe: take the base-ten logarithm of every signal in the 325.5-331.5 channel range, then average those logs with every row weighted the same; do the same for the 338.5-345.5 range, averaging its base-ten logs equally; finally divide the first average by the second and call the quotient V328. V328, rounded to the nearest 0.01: 1.06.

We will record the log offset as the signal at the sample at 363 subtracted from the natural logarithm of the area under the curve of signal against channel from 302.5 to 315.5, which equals -10.6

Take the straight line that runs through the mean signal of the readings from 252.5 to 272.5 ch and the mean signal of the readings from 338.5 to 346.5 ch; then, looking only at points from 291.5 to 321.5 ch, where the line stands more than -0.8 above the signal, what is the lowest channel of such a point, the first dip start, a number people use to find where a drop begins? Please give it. 292 ch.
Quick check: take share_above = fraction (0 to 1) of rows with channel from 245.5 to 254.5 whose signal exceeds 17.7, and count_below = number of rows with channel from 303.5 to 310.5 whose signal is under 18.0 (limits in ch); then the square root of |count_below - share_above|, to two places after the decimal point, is 1.00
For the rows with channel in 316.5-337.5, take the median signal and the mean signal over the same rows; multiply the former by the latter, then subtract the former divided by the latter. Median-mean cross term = 270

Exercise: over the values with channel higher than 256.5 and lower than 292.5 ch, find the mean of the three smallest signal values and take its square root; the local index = 3.14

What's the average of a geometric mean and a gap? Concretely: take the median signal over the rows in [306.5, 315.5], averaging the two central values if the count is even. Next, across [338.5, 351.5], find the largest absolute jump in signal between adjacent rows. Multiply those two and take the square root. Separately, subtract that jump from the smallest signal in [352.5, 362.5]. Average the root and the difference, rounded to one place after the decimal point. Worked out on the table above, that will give 9.5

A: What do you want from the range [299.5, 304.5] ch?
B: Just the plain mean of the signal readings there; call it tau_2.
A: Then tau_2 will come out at 17.3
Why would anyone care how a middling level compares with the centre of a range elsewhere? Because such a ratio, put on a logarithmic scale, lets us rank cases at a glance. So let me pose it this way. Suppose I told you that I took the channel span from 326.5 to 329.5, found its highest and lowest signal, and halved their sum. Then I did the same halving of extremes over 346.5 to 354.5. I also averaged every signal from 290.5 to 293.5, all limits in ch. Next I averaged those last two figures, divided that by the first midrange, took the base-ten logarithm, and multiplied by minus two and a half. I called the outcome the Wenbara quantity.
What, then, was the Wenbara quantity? 0.30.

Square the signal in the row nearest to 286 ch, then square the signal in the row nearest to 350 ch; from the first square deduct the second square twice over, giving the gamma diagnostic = -267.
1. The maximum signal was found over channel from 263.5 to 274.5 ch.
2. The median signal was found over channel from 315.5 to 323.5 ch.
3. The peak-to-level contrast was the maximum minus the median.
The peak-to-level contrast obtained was 3.7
